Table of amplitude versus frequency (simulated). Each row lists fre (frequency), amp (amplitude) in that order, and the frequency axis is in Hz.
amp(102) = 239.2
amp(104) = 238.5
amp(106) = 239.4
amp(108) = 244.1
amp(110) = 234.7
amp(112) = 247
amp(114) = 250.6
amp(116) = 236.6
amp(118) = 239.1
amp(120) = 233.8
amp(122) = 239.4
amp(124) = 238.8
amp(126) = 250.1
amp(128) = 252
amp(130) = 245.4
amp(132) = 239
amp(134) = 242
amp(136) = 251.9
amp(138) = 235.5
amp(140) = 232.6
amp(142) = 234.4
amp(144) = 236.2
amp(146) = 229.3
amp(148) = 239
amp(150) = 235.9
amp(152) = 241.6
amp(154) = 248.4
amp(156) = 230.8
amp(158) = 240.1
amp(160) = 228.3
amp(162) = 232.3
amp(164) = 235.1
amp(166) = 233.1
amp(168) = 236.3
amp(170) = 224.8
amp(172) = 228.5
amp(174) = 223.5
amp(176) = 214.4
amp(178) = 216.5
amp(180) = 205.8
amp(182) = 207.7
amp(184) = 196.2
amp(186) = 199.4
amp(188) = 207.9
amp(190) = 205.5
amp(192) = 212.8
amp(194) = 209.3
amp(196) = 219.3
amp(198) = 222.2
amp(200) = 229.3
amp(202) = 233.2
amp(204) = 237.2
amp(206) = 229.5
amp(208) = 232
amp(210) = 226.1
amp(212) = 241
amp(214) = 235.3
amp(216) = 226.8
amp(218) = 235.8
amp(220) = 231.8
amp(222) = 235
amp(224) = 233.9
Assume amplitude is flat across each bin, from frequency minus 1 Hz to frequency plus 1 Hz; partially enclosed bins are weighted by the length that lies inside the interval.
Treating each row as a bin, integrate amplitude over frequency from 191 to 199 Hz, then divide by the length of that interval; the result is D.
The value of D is 216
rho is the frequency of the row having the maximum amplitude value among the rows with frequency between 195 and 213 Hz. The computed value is 212 Hz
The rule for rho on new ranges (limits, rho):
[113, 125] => 114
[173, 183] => 174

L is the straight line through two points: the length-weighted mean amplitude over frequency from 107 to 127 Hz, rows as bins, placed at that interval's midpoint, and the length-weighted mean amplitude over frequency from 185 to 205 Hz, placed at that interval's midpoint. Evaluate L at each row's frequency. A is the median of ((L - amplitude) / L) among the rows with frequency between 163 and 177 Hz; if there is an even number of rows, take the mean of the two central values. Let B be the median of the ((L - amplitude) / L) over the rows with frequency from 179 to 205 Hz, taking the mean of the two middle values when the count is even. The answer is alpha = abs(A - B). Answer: 0.057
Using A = -0.017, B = 0.04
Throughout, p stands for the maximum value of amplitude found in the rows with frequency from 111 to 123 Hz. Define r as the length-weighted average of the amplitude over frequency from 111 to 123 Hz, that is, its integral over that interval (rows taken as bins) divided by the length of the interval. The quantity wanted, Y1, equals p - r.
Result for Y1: 10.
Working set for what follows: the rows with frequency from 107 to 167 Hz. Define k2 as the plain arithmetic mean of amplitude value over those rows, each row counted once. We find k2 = 239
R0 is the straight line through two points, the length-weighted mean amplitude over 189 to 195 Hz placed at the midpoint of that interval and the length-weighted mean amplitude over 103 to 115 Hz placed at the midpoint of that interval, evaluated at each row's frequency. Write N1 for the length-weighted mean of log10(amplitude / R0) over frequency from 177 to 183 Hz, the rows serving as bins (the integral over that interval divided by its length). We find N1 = -0.008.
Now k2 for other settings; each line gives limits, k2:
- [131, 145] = 239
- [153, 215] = 224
